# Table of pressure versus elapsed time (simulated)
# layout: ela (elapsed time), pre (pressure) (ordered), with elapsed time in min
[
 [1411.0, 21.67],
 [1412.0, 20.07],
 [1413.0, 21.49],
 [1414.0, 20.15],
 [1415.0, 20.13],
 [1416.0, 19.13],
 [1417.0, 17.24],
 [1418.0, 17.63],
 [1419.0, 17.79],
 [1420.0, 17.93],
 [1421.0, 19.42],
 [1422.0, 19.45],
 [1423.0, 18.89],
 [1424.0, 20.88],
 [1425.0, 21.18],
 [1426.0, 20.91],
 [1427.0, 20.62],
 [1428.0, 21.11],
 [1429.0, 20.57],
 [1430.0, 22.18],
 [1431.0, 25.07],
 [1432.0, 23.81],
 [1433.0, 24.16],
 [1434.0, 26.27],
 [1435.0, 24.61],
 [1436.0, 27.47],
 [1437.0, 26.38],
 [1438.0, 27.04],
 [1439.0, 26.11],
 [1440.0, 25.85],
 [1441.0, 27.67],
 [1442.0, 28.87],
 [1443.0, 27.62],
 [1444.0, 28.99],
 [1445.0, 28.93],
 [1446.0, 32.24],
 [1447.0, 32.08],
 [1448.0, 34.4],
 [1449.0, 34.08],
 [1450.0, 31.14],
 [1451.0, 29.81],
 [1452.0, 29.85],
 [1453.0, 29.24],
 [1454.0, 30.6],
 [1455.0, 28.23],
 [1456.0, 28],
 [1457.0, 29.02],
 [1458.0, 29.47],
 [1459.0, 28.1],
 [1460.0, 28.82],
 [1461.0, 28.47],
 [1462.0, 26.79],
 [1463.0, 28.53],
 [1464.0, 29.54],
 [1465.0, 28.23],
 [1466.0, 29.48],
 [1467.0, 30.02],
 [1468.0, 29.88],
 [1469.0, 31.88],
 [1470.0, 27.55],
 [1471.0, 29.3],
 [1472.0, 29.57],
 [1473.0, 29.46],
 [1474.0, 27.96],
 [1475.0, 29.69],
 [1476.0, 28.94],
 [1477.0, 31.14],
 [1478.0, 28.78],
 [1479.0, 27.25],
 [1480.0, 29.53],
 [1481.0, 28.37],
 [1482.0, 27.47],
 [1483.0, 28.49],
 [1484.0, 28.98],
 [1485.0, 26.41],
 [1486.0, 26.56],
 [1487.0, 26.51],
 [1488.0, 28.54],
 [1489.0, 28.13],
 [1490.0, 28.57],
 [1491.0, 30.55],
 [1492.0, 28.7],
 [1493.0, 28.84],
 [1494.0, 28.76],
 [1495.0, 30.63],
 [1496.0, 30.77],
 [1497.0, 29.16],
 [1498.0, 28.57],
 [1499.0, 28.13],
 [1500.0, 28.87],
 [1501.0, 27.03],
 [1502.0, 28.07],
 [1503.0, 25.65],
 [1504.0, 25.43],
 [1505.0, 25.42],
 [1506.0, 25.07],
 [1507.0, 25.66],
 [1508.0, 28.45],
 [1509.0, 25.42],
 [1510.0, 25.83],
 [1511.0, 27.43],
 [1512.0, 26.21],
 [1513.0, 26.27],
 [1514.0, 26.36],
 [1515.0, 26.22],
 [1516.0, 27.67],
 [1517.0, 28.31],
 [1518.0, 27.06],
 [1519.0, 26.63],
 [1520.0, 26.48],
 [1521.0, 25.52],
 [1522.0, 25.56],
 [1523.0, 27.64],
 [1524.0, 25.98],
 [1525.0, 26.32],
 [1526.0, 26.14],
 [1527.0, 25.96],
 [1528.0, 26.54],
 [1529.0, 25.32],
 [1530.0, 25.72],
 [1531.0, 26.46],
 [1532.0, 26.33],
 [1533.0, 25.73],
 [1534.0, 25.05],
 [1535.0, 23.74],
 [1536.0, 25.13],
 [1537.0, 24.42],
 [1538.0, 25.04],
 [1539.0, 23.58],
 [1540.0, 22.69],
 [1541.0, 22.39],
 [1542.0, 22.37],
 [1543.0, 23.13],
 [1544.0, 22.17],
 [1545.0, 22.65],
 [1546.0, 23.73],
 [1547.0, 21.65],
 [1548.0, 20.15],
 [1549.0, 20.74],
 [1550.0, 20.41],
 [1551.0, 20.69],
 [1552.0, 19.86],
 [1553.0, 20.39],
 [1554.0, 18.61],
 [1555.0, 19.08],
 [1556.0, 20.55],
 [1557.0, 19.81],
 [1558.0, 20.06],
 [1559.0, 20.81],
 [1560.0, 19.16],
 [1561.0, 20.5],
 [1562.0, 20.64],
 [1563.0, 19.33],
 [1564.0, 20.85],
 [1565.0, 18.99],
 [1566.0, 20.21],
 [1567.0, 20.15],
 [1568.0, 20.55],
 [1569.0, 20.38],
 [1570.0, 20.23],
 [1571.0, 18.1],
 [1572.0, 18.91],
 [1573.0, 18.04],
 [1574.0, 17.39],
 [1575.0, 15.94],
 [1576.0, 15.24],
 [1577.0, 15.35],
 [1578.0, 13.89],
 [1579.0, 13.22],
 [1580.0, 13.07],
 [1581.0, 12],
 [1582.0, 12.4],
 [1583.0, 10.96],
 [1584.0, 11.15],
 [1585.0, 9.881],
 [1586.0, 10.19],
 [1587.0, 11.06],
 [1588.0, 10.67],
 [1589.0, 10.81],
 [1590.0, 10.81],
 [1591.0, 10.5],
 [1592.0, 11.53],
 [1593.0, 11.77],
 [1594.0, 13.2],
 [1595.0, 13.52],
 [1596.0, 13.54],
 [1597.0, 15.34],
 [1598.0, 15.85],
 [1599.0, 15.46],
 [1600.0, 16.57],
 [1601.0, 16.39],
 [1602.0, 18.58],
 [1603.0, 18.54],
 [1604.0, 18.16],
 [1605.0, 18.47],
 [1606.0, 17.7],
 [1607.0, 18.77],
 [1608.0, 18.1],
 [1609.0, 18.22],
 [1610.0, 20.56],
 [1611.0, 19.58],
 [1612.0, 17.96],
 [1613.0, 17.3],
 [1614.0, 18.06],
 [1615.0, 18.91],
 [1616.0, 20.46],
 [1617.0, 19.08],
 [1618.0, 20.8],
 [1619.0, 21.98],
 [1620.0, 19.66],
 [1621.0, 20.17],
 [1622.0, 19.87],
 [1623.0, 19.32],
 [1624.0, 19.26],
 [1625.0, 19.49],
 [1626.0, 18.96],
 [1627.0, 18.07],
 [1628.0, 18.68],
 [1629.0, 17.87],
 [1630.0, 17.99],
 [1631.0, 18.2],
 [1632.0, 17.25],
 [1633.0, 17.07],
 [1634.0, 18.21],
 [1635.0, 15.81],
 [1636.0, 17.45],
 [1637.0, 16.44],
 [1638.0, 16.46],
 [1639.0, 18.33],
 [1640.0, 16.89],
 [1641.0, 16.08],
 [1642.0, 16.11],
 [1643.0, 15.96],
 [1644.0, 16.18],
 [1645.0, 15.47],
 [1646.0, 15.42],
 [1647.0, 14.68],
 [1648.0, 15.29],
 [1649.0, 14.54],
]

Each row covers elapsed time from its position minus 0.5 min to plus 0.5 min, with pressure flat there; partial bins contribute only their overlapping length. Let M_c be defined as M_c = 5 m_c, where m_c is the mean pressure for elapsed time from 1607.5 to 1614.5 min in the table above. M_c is 93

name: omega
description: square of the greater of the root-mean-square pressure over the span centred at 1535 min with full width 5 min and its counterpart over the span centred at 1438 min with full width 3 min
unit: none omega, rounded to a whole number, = 703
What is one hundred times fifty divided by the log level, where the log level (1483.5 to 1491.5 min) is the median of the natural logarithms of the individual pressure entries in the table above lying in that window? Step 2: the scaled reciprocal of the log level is 1495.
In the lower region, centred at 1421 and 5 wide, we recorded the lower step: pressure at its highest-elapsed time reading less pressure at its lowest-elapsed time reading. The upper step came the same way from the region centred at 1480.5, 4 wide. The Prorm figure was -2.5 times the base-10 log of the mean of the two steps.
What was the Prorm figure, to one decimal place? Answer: 0.5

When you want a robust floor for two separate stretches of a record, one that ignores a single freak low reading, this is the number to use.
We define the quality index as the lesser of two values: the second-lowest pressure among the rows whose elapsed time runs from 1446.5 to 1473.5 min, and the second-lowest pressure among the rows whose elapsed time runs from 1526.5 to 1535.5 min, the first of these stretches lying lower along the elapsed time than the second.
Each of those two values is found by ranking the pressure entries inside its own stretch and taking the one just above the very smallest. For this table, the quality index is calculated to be 25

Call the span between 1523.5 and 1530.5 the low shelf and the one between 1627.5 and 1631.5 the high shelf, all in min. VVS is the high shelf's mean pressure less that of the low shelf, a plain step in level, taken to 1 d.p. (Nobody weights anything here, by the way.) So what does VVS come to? -7.8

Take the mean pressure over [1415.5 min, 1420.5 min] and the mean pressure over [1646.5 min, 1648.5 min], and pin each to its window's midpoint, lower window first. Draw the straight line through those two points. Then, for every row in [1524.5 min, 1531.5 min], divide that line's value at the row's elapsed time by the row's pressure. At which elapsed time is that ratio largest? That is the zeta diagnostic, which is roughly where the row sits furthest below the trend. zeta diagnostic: 1529.0 min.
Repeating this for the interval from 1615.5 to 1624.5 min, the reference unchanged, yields 1617.0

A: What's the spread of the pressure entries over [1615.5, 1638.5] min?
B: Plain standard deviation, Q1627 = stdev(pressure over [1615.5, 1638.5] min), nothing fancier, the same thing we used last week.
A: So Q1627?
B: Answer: 1.5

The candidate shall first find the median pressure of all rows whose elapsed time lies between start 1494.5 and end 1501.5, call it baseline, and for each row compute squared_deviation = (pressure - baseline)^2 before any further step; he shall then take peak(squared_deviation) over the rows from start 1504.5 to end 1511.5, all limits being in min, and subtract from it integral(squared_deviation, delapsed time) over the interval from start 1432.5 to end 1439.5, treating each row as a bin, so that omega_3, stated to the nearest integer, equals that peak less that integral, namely -52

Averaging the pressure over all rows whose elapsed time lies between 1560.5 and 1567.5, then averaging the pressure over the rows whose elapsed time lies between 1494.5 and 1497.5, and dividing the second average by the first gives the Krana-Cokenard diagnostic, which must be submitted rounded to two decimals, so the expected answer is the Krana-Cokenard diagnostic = 1.50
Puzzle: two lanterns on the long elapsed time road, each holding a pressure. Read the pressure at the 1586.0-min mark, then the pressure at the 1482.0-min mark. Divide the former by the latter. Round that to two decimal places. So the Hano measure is 0.37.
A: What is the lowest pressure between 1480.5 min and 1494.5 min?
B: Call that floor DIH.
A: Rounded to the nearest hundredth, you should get 26.41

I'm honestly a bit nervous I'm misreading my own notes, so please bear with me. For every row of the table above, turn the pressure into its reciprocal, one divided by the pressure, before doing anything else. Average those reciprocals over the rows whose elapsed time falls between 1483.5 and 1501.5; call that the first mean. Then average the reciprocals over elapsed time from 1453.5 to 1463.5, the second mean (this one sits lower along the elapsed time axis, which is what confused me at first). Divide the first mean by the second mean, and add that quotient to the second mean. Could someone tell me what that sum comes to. 1.04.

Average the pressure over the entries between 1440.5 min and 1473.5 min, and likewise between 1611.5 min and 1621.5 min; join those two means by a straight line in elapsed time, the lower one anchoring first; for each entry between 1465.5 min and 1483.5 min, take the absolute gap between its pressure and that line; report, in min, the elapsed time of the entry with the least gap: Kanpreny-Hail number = 1481.0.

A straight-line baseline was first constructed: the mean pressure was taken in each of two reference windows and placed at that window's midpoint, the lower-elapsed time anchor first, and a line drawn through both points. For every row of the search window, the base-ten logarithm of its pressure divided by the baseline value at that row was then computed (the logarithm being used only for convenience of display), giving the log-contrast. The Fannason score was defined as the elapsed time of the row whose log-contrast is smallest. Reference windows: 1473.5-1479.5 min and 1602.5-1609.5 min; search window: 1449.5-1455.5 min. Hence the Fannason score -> 1455.0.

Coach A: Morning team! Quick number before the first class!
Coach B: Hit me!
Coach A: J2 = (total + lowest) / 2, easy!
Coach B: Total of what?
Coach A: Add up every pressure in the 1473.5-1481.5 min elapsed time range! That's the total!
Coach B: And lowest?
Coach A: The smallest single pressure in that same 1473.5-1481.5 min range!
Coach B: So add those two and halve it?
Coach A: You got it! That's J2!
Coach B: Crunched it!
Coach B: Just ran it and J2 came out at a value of 129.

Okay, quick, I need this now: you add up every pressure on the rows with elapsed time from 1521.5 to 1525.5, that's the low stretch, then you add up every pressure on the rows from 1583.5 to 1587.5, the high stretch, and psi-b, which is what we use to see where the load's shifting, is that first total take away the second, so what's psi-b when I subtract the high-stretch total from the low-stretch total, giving 63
